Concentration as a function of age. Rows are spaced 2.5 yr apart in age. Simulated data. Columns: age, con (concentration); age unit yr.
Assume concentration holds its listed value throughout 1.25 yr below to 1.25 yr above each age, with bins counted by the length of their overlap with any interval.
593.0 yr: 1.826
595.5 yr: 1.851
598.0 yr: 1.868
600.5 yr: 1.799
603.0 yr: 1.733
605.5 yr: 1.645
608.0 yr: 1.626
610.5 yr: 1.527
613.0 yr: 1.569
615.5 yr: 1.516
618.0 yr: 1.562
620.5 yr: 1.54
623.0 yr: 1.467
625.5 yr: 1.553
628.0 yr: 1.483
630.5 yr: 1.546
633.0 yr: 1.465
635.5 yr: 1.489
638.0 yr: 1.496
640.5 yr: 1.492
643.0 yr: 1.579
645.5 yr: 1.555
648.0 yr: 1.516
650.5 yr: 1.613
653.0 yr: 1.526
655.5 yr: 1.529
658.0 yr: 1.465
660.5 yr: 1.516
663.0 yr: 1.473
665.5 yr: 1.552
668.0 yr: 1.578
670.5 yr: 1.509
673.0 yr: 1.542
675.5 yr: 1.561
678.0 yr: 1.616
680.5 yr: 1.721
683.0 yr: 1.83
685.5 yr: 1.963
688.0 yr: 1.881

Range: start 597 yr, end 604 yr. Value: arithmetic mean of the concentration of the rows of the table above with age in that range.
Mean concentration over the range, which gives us 1.800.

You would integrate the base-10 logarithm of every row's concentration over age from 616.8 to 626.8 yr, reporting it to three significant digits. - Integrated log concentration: 1.85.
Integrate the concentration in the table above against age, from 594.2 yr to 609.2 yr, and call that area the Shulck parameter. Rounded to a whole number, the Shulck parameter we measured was 26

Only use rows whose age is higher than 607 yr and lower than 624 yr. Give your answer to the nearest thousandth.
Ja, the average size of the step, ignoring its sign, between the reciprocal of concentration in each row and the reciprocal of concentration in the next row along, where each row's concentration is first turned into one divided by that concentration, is 0.023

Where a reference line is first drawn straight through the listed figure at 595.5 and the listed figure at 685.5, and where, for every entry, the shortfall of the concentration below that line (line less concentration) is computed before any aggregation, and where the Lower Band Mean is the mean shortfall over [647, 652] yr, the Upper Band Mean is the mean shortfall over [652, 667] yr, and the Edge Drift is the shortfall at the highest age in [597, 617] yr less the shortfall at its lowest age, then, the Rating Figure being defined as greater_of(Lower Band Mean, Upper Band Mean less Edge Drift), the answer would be 0.35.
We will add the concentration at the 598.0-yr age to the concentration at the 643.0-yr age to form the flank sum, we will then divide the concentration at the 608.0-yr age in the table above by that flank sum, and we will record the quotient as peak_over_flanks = 0.47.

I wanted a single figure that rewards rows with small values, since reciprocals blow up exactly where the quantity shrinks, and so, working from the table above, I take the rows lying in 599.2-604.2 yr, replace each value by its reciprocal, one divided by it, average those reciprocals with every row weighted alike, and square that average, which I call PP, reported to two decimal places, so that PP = 0.32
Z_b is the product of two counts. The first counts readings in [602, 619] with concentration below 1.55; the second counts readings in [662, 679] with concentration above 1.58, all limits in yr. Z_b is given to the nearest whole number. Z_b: 2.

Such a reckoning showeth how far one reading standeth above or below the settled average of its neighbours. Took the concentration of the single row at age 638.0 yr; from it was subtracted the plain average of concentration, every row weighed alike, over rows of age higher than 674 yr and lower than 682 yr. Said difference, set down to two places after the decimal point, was -0.14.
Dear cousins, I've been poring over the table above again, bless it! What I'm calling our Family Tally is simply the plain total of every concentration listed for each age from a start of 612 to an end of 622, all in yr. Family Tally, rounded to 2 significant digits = 6.2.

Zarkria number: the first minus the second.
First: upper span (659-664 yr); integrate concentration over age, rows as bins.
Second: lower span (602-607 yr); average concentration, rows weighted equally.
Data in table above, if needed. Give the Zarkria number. 5.8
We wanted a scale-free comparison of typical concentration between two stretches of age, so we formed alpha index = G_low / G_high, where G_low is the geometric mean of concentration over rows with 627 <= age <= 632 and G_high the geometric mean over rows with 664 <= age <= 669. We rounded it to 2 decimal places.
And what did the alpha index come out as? 0.97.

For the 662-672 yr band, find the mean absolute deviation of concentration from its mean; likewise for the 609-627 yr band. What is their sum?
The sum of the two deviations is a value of 0.063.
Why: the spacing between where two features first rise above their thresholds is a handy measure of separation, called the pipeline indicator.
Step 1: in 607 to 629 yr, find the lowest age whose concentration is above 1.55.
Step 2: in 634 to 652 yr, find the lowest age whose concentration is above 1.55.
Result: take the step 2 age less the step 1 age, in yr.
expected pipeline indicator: 35.0 yr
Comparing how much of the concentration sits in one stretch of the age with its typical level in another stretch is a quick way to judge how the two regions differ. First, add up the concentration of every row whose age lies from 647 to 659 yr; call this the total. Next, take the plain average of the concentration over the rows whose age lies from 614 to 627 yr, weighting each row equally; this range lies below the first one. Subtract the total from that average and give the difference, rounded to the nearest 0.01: -6.12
